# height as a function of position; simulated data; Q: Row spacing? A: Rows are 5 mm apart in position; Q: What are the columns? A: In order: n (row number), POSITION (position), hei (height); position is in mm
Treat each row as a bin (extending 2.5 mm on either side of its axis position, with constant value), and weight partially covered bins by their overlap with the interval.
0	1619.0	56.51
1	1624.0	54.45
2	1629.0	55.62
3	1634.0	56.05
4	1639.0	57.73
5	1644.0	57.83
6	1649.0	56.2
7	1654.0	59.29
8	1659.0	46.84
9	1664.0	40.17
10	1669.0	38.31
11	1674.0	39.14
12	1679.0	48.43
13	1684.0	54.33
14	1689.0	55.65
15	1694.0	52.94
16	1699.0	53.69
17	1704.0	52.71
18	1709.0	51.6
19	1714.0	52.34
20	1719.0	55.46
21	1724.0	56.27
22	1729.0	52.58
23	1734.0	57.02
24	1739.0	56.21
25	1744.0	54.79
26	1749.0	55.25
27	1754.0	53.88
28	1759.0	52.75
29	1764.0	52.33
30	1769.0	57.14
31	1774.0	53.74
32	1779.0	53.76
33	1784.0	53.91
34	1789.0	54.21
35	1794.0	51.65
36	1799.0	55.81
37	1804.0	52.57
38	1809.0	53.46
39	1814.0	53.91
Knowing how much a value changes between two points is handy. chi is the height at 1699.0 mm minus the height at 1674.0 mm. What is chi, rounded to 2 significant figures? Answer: 15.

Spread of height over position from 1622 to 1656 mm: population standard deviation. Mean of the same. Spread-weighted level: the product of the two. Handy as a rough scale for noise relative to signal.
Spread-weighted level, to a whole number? 86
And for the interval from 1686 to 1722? 77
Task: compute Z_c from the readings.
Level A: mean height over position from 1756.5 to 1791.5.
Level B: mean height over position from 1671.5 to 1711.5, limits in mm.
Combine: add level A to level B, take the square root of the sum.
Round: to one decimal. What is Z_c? 10.2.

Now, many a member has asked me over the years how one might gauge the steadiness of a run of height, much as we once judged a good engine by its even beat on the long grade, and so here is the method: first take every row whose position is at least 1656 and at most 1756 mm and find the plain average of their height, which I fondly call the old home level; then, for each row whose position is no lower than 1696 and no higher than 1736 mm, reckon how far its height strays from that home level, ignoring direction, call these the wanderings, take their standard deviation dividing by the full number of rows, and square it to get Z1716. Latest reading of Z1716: 3.6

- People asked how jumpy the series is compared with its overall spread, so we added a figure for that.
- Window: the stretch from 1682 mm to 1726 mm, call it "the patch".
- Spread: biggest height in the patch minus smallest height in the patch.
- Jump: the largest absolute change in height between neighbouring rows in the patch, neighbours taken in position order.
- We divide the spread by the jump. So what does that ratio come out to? 1.5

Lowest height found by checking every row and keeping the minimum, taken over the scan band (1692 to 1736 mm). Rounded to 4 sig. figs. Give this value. 51.60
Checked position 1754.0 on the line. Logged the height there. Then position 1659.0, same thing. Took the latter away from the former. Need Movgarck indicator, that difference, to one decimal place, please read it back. 7.0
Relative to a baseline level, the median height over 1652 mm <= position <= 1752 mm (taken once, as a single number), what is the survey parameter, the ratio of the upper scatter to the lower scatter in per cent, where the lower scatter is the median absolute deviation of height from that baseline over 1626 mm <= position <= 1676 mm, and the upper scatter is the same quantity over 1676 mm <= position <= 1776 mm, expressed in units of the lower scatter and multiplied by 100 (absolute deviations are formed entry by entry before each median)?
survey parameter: 24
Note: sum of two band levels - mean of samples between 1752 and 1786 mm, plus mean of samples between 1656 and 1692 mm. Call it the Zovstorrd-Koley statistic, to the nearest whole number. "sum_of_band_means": 100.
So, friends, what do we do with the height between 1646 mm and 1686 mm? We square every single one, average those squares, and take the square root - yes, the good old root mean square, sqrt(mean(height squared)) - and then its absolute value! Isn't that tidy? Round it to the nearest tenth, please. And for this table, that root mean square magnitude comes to 48.4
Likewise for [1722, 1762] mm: 54.9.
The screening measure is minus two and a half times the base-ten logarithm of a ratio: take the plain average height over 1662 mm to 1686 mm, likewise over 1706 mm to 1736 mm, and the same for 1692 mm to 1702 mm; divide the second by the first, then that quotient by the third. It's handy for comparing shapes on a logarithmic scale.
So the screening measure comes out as 4.09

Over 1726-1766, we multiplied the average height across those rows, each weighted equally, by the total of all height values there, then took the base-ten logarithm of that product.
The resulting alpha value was 4.37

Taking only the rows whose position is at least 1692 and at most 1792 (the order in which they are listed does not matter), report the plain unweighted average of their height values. 54.1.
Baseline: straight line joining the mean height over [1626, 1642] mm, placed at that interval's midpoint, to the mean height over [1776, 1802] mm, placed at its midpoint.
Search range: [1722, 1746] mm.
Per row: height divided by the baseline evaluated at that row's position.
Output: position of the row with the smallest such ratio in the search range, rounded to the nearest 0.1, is 1729.0 mm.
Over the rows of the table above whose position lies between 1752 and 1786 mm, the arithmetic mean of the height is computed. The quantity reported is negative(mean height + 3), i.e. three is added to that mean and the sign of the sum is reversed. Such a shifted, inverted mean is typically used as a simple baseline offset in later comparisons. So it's -56.9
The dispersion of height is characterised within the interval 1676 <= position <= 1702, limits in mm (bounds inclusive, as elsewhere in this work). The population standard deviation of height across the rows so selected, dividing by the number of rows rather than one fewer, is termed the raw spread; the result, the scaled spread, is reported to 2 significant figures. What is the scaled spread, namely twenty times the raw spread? 49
